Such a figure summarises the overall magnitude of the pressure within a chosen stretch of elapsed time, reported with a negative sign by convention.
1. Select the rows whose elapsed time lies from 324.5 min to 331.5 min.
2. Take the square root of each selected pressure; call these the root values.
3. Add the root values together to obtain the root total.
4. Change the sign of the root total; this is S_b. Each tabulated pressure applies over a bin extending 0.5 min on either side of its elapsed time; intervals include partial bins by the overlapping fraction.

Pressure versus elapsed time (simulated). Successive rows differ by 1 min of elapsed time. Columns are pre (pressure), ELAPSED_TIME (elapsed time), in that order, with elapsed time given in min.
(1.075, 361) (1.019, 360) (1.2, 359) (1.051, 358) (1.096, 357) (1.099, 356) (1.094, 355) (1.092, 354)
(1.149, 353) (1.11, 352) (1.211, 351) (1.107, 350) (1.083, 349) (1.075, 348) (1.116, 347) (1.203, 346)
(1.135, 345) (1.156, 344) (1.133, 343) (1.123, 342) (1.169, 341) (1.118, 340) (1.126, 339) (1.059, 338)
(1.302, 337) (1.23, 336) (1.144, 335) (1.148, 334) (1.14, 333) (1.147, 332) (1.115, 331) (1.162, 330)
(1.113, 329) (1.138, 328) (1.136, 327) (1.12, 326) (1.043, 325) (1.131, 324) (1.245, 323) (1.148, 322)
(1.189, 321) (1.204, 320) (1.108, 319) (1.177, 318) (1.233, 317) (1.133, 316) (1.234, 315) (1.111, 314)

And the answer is -7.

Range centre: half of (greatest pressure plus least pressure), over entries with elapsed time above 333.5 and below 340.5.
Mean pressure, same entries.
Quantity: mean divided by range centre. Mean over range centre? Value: 0.98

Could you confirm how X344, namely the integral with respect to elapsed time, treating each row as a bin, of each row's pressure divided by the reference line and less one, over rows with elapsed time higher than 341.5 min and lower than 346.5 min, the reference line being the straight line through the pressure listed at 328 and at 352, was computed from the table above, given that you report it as 0.14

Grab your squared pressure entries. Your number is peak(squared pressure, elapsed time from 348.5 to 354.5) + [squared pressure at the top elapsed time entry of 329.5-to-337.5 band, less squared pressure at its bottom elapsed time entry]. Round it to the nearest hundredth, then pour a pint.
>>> 1.81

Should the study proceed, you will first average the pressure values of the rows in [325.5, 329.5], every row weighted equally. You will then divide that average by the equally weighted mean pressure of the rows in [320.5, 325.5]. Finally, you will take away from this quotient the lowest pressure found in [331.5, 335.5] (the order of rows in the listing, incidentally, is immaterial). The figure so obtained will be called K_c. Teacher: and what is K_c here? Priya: -0.16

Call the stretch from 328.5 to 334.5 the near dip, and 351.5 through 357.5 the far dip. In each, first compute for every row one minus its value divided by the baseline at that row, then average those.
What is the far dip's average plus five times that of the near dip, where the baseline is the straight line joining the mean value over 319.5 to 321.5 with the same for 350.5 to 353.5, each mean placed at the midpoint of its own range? 0.23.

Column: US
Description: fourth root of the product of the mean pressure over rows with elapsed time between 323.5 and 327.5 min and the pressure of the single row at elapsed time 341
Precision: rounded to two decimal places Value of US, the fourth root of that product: 1.07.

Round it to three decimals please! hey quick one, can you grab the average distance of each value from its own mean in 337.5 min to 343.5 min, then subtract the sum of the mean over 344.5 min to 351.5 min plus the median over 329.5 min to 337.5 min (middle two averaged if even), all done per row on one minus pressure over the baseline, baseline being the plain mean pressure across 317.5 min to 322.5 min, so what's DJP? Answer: -0.024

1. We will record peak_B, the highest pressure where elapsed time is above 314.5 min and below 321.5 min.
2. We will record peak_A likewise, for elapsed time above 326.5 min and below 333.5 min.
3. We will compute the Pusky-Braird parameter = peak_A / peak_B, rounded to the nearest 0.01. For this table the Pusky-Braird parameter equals 0.94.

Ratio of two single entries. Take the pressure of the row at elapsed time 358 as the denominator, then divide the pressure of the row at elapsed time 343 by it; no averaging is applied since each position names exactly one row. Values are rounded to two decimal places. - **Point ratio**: 1.08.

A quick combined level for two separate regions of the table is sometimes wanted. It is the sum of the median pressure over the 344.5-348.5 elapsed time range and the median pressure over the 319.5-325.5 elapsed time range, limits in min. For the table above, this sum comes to 2.29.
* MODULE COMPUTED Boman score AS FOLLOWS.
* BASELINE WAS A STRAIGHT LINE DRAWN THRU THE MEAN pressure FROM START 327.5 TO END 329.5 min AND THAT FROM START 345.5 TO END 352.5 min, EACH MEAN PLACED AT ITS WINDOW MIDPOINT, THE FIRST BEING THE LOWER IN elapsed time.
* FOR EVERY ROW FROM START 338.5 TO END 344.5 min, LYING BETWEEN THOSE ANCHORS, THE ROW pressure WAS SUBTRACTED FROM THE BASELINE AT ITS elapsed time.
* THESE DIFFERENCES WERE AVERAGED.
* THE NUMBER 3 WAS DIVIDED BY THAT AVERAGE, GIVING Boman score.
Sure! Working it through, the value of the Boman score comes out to -313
